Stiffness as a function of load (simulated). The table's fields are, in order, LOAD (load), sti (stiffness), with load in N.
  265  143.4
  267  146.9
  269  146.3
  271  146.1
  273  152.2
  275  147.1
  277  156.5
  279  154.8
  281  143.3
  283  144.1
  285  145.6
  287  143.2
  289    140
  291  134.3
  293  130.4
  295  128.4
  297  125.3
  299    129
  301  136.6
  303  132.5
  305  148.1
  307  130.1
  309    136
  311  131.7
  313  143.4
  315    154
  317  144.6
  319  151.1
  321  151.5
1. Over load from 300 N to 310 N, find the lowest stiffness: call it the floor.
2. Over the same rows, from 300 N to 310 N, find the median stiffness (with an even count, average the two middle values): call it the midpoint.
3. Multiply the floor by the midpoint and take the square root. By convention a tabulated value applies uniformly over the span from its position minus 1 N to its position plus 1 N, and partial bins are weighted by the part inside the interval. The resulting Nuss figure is 133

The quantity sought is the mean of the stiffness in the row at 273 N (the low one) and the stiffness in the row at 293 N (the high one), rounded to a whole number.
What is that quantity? 141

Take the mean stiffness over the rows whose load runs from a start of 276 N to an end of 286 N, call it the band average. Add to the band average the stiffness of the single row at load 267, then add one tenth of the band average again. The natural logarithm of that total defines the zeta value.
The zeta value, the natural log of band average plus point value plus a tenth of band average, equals 5.74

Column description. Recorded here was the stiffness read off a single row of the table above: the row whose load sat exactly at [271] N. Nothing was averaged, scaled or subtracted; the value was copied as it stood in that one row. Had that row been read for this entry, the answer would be 146.1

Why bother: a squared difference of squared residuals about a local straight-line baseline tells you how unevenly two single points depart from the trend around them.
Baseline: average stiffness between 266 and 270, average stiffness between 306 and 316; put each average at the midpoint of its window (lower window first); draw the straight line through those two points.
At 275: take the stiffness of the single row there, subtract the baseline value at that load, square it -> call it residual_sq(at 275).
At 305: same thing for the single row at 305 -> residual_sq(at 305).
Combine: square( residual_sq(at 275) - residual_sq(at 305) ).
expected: 3732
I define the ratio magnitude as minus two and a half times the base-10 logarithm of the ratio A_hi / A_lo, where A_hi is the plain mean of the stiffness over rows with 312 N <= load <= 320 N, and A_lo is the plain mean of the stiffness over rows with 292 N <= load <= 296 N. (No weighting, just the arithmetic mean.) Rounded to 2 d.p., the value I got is -0.15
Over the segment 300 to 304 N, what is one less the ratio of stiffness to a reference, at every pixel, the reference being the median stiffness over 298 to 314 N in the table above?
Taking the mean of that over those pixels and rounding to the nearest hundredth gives 0.00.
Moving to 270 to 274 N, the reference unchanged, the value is -0.11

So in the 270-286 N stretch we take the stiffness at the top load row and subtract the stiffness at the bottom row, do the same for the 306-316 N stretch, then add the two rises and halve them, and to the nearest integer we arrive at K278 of 12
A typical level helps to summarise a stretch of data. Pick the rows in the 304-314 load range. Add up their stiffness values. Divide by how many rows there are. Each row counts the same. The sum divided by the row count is 138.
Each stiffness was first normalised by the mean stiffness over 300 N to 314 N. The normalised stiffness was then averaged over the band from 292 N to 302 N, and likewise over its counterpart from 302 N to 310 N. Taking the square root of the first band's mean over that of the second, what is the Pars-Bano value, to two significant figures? 0.98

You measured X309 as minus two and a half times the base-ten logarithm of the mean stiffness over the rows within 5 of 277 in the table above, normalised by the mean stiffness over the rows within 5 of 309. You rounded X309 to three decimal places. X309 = -0.097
